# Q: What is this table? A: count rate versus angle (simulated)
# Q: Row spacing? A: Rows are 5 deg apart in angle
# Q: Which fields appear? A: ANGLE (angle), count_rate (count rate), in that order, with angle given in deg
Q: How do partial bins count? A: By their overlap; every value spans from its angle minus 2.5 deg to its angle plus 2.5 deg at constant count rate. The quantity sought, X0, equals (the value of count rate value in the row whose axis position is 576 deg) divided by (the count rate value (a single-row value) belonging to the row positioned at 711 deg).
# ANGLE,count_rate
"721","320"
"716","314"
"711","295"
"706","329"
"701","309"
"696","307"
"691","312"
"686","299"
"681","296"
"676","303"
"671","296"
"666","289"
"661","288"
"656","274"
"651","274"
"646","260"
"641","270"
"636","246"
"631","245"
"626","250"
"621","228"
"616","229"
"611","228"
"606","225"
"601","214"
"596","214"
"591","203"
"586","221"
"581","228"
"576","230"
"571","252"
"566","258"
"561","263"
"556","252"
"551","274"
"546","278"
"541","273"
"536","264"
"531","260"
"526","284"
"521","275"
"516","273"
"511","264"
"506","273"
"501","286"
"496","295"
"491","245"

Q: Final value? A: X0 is 0.78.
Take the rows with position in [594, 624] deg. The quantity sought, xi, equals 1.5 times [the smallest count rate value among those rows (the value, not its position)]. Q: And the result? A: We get 321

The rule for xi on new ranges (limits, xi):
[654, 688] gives 411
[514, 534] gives 390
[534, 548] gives 396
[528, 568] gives 378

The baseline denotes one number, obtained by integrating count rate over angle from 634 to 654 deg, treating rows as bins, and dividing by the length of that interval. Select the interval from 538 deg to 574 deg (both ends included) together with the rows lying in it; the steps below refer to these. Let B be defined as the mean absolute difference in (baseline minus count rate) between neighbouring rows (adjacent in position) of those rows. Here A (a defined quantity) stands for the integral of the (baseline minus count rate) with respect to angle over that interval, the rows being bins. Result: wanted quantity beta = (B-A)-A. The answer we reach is 52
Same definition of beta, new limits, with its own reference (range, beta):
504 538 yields 505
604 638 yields -1853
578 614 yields -3153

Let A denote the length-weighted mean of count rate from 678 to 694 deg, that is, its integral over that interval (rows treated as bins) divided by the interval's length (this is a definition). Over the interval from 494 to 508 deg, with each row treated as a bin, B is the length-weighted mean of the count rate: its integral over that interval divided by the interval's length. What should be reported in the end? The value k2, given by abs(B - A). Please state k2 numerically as 18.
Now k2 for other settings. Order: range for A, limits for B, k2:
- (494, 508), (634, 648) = 26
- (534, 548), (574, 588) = 45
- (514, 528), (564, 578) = 30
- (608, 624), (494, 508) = 56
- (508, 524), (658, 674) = 20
